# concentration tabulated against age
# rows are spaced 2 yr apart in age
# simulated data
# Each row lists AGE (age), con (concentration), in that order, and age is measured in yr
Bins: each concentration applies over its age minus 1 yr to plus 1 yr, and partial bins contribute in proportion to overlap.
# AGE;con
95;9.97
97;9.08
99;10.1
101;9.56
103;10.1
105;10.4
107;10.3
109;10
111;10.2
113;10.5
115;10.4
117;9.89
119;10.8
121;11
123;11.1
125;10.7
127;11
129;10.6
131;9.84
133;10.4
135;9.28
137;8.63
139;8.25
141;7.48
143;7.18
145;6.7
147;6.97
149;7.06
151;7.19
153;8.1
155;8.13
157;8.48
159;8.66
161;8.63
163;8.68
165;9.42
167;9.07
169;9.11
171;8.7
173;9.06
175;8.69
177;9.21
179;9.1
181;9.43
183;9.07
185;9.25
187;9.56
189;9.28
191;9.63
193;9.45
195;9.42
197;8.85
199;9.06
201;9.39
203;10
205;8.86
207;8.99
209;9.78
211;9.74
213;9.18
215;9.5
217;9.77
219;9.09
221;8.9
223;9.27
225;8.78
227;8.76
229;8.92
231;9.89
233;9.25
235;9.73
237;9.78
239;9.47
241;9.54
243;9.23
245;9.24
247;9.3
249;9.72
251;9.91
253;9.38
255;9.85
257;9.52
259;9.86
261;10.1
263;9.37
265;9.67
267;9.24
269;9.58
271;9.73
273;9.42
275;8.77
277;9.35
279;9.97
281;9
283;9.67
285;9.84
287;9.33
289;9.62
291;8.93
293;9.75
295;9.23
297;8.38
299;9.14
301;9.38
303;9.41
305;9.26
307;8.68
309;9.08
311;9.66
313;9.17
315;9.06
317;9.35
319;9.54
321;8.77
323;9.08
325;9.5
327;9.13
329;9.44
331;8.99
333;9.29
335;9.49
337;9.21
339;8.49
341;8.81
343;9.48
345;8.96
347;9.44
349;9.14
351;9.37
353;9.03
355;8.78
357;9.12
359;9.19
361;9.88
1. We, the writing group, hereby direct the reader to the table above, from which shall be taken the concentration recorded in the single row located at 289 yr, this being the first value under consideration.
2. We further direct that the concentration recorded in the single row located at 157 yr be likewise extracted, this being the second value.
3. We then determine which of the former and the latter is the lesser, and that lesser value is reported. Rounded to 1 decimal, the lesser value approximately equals 8.5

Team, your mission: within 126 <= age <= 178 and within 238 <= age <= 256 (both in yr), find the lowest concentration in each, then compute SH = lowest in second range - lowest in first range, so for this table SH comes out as 2.5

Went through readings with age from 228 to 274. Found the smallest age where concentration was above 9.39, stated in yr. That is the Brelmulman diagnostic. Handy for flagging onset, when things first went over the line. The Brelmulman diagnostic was 231 yr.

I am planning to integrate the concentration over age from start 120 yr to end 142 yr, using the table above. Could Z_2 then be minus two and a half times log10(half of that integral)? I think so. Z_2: -5.1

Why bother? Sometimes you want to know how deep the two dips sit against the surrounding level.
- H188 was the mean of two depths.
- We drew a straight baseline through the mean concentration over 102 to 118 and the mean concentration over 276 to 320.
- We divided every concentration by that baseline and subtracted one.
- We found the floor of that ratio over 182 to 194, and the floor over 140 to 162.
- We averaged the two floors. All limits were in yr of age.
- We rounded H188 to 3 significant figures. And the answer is -0.207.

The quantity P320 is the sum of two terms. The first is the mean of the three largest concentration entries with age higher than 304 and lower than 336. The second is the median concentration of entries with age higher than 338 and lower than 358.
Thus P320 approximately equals 18.6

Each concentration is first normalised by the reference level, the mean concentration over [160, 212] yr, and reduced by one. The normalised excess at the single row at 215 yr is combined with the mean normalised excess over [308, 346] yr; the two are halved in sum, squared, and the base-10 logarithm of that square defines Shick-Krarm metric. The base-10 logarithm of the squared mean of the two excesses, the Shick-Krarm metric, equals -3.7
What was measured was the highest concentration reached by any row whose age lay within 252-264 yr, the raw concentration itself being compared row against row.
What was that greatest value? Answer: 10.1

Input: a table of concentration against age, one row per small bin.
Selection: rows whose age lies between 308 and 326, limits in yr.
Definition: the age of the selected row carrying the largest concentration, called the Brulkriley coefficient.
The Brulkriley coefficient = 311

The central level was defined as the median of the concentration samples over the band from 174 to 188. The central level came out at 9.21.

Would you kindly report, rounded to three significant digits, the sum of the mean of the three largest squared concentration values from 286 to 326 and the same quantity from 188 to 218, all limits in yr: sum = 191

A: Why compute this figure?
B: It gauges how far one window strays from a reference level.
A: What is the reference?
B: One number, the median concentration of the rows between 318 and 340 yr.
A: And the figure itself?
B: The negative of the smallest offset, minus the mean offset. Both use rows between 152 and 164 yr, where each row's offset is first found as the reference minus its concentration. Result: -1.3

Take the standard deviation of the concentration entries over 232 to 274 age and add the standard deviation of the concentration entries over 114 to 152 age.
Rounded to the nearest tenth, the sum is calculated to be 1.9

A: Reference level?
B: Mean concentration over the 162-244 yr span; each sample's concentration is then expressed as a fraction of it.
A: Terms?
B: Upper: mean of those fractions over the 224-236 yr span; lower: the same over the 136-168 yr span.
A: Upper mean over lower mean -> 1.15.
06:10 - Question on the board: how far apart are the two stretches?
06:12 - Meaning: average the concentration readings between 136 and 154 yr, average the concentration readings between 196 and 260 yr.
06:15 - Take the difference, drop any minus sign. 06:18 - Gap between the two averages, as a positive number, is 1.88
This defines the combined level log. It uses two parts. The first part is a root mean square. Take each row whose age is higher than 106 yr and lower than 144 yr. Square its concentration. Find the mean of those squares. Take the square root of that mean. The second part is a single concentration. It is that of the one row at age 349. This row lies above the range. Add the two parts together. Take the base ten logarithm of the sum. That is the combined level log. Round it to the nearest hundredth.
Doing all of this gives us 1.28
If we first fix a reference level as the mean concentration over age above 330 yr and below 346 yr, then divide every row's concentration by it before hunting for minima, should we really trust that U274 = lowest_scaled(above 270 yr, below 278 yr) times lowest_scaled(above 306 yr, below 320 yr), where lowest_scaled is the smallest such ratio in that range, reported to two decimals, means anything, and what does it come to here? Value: 0.92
